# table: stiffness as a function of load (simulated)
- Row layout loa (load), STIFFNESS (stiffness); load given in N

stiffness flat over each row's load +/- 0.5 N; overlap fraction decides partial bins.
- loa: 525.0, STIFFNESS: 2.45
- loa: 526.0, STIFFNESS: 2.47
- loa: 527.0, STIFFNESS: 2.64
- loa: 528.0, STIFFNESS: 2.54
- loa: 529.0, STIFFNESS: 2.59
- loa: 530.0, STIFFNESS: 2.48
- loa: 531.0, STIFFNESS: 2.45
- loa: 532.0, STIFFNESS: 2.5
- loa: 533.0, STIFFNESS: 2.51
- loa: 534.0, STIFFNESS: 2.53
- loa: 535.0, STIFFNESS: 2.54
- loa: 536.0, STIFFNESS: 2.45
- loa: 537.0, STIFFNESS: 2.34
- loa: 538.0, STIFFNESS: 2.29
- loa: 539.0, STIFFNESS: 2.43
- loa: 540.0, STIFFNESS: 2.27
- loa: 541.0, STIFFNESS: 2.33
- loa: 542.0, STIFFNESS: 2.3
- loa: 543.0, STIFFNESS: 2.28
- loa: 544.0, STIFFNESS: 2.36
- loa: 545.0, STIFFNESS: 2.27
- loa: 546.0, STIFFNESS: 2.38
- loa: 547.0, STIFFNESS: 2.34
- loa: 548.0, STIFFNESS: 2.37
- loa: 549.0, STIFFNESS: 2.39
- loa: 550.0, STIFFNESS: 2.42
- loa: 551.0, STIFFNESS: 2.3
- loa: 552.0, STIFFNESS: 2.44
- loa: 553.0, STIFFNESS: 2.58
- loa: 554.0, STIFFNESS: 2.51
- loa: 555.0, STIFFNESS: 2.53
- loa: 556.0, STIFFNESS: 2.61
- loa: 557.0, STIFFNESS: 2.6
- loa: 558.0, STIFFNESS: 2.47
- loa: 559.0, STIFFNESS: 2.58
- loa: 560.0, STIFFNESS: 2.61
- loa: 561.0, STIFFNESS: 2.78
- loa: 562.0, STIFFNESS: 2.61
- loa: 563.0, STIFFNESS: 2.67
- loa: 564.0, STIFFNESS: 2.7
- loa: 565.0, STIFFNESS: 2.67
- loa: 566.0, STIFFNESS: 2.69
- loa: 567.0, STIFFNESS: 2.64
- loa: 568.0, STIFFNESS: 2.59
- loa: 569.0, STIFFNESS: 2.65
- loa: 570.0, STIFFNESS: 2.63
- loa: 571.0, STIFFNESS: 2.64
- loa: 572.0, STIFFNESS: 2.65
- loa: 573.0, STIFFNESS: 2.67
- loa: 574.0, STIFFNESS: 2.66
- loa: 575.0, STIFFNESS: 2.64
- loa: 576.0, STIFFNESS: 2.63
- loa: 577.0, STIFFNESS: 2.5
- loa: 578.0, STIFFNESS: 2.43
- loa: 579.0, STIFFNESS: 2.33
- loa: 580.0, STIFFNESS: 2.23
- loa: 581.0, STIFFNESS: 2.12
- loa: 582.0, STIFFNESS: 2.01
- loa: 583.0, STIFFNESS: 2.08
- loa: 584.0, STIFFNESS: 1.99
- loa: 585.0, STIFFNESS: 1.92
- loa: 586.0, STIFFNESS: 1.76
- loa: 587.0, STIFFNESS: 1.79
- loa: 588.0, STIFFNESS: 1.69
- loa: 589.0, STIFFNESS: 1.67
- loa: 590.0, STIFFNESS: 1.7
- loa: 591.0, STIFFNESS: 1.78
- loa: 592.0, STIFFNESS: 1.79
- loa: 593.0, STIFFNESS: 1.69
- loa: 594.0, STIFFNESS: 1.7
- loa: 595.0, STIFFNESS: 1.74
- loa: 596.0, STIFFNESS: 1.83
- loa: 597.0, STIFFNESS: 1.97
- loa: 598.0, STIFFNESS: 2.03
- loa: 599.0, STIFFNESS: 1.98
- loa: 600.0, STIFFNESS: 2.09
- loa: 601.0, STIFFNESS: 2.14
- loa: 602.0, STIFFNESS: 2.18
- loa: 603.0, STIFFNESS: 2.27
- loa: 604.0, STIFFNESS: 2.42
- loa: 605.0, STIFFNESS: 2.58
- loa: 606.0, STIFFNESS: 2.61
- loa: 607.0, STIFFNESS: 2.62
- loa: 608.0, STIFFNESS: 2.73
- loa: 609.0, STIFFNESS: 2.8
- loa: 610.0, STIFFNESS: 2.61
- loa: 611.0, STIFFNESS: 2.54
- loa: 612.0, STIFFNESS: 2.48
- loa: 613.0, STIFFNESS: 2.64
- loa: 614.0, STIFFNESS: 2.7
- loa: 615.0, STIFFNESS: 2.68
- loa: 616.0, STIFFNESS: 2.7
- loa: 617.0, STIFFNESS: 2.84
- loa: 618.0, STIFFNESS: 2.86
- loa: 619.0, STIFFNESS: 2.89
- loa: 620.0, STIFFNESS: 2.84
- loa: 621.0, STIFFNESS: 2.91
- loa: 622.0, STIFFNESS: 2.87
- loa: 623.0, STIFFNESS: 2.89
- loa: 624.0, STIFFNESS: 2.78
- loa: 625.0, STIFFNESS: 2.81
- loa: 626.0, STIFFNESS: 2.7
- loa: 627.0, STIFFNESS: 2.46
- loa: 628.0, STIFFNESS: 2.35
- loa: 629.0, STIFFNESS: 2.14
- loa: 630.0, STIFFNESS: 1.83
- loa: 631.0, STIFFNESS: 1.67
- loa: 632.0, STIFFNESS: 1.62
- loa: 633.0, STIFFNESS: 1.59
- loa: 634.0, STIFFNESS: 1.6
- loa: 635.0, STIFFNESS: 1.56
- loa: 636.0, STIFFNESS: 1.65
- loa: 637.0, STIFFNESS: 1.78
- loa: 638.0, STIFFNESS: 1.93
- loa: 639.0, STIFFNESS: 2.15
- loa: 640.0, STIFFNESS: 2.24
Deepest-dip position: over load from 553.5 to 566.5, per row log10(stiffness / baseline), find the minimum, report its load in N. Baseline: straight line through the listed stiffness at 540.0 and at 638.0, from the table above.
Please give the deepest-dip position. 558.0 N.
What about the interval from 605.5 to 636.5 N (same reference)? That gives 635.0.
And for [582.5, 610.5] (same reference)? 589.0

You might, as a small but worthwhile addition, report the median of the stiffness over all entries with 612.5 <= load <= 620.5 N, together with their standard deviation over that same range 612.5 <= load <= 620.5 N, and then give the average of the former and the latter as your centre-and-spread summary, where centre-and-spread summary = 1.43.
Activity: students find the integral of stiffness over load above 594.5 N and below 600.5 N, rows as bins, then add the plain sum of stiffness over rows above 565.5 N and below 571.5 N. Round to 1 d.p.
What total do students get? 27.5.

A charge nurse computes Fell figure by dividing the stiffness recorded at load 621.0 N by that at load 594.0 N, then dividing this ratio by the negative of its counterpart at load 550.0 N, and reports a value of -0.71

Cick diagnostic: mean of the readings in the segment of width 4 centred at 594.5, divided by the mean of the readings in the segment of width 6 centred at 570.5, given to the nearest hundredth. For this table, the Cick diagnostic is 0.66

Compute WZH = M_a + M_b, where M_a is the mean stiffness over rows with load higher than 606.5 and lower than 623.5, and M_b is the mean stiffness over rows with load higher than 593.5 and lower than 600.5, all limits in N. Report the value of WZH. 4.65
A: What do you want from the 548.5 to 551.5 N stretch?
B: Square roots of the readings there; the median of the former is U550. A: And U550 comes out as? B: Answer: 1.55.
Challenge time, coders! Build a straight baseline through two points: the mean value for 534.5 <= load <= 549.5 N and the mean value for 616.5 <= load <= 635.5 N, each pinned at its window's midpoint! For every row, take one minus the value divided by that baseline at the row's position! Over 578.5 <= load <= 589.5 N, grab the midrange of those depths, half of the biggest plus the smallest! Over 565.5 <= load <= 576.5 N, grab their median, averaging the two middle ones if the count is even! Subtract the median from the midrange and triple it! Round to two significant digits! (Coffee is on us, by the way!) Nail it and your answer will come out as 0.82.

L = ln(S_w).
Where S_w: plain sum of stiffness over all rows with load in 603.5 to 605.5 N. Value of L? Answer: 1.61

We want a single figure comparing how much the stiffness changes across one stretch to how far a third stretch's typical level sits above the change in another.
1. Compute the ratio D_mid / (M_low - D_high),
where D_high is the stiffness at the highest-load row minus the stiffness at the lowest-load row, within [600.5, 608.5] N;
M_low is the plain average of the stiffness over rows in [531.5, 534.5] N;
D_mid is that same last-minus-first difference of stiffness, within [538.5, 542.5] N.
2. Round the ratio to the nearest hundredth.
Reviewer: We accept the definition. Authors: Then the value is -0.07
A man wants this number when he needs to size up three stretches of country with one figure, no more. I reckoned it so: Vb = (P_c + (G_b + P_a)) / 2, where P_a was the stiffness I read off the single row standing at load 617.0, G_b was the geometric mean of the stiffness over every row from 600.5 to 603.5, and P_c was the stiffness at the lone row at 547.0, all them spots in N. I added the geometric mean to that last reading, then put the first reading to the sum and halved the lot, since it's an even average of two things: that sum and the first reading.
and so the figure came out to 3.7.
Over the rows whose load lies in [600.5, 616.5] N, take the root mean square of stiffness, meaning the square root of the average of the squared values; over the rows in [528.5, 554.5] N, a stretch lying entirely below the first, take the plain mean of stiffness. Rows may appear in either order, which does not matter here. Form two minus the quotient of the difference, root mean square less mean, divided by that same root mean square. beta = 1.94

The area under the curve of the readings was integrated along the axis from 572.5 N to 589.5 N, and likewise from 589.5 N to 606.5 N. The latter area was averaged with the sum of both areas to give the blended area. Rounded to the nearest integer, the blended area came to 53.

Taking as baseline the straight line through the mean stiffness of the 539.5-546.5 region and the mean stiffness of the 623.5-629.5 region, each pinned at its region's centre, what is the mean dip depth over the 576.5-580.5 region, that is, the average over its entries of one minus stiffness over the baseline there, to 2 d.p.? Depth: 0.02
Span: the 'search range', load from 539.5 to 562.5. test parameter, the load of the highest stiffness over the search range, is 561.0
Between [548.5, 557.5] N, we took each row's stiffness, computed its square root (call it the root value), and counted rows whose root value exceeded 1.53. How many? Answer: 8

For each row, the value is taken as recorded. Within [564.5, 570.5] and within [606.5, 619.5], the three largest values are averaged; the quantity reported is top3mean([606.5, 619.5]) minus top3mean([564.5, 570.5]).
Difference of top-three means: 0.19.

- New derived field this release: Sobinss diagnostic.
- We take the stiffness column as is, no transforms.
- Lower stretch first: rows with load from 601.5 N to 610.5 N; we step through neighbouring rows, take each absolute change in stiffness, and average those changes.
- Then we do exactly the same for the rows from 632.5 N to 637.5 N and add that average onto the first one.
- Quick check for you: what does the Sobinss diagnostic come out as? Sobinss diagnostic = 0.17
